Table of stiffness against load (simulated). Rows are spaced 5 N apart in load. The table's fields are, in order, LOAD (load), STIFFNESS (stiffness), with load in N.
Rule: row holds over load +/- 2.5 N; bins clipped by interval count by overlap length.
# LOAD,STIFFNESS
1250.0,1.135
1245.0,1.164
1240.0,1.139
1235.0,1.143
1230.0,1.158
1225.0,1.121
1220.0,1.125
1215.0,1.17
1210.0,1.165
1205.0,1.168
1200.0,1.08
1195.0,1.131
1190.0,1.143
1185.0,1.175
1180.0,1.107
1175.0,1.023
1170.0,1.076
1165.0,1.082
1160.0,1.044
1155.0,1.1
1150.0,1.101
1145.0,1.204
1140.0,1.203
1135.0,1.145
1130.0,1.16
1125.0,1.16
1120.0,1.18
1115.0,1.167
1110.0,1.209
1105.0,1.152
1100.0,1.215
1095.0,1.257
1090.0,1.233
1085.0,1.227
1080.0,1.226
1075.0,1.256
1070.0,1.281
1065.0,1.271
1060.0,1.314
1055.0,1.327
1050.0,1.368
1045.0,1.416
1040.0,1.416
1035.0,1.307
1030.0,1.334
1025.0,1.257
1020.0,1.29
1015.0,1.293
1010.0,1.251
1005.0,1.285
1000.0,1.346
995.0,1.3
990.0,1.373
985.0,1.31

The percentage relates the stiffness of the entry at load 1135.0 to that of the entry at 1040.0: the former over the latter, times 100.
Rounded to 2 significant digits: 81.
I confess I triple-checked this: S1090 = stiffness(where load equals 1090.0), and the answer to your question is 1.233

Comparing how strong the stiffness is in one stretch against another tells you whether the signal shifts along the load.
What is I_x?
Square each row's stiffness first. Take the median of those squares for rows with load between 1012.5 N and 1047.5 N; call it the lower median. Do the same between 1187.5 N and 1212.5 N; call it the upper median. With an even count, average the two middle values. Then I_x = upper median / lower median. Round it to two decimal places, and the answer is 0.76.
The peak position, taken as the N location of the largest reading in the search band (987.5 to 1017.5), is 990.0 N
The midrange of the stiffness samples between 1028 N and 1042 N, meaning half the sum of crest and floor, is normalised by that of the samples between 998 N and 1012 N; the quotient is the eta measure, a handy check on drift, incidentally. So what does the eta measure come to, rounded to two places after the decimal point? 1.05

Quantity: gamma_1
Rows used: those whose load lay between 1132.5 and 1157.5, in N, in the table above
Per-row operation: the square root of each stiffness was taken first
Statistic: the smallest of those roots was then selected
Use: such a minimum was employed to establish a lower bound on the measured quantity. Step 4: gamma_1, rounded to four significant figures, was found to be 1.049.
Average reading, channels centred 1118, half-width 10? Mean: 1.18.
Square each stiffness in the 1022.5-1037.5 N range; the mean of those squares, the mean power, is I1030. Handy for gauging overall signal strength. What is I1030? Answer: 1.69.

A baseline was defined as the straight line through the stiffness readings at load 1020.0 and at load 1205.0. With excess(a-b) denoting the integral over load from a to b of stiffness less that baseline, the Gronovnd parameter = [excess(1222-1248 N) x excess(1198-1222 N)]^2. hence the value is 0.00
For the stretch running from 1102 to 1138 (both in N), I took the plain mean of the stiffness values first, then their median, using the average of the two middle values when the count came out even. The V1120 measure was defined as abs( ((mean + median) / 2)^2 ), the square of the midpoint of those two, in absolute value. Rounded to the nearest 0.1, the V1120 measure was 1.4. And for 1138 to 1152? 1.4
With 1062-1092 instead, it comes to 1.6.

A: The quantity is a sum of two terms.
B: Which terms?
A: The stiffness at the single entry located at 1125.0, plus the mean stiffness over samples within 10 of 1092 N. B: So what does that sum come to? 2.39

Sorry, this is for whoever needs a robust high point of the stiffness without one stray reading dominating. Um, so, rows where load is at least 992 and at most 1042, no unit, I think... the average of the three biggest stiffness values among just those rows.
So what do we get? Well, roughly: 1.37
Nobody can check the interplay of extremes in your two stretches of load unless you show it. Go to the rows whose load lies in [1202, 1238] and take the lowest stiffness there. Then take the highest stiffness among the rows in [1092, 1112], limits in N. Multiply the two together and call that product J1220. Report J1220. 1.41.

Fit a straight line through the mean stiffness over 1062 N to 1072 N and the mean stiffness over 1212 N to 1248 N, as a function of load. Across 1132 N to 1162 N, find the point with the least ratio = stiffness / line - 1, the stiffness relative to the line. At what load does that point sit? 1160.0 N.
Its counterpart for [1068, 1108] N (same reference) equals 1105.0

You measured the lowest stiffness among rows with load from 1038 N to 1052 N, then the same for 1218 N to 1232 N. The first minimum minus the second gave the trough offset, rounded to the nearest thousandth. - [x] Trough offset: 0.247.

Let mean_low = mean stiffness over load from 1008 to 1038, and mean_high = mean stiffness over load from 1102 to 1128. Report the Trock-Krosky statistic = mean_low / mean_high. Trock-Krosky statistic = 1.10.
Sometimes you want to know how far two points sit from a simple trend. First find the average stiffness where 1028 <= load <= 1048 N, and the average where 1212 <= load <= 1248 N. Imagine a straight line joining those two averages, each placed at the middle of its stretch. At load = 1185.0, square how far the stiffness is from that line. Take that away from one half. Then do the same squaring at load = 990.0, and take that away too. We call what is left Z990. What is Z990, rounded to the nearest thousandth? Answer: 0.497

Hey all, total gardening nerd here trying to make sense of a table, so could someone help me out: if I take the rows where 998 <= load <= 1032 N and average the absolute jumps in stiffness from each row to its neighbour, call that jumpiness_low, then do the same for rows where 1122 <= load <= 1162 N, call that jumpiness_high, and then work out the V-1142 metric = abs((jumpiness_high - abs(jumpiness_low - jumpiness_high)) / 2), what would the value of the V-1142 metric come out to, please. 0.013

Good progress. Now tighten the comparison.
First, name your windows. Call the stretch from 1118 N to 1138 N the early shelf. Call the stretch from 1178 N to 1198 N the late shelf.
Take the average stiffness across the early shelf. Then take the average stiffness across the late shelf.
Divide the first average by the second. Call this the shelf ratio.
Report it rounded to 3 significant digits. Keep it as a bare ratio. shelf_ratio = 1.02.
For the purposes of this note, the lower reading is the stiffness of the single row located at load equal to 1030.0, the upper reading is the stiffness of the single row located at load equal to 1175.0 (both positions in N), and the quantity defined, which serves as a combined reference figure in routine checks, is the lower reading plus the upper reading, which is 2.36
